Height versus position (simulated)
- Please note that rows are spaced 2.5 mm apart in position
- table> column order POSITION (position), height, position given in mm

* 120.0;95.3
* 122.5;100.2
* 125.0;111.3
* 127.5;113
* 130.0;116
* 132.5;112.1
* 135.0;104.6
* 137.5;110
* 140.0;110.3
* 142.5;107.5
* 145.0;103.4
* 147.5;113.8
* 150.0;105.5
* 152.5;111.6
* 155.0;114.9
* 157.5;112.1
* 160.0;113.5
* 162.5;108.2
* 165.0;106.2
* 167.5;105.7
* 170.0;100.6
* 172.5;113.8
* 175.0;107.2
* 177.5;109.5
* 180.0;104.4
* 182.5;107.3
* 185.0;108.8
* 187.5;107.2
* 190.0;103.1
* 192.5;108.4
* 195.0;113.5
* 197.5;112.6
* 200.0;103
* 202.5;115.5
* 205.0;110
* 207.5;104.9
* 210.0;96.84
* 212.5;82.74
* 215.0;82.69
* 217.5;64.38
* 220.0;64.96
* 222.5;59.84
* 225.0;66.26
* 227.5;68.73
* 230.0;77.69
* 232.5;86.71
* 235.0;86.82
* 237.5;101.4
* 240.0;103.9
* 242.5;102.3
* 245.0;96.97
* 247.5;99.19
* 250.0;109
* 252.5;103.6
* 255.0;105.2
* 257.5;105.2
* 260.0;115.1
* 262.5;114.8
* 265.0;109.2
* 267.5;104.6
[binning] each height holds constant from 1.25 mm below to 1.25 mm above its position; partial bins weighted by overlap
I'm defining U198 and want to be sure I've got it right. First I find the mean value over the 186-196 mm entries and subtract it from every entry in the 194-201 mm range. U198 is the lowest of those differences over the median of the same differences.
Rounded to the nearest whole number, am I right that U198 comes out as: -1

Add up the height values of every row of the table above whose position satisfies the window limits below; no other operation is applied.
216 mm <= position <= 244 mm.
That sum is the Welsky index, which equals 883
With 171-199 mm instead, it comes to 1196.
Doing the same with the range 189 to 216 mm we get 1133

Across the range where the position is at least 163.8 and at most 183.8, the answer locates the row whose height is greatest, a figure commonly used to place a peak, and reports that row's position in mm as 172.5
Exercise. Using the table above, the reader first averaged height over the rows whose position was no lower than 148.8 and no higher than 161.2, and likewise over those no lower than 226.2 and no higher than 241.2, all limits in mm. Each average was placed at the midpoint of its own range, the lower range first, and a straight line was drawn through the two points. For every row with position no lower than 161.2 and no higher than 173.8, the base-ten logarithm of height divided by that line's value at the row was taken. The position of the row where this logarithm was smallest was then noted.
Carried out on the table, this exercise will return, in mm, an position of 170.0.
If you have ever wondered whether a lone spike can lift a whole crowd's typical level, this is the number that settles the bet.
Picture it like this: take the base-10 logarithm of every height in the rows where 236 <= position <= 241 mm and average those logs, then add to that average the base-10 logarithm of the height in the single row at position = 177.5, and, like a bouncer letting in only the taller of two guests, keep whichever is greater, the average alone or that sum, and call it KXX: 4.05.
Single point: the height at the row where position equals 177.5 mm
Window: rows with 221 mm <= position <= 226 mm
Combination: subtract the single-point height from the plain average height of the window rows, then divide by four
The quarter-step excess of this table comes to -11.6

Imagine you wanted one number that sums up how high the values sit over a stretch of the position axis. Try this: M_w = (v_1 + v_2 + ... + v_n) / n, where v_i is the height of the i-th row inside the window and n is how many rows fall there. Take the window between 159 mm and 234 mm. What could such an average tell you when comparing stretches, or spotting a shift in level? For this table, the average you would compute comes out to 97.1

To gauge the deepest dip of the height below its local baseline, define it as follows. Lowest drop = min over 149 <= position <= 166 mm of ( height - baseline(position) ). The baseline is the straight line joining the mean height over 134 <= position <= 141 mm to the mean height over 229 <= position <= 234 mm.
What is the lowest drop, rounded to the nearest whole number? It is 1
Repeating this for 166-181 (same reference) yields 1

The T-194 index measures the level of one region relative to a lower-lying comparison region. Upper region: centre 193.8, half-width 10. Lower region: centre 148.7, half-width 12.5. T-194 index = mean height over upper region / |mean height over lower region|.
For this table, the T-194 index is 0.99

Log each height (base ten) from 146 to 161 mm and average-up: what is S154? 2.05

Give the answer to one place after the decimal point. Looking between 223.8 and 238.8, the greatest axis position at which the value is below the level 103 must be 237.5 mm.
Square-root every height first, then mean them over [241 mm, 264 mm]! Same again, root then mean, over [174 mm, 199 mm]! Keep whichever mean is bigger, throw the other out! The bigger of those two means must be 10.4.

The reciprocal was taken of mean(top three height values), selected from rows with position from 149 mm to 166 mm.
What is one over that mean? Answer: 0.0088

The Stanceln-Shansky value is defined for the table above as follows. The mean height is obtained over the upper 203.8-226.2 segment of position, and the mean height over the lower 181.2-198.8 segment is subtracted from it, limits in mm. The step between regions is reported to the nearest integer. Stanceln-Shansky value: -27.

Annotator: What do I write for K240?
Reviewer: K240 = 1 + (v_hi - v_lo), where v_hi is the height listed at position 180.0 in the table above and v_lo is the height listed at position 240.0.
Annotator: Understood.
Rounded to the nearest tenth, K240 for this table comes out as 1.5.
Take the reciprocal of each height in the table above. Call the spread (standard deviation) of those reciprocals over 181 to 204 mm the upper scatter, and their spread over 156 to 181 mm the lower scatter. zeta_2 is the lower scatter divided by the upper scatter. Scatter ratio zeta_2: 1.0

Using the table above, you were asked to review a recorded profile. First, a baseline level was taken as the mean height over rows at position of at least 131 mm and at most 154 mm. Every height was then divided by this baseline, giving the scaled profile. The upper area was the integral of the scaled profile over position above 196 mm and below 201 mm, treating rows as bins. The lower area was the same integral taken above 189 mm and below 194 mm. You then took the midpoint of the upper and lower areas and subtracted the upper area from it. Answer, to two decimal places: -0.05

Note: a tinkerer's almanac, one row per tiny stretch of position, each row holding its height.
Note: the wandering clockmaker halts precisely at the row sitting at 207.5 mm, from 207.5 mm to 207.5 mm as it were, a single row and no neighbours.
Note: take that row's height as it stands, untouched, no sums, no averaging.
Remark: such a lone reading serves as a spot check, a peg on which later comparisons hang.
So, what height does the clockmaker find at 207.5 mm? 104.9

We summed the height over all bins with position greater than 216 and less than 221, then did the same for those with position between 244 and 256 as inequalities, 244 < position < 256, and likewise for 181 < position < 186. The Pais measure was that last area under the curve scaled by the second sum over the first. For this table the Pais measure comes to 859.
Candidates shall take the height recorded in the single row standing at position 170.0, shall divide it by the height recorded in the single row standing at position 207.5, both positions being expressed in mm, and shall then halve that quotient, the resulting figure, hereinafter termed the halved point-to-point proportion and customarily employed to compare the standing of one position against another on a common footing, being 0.48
